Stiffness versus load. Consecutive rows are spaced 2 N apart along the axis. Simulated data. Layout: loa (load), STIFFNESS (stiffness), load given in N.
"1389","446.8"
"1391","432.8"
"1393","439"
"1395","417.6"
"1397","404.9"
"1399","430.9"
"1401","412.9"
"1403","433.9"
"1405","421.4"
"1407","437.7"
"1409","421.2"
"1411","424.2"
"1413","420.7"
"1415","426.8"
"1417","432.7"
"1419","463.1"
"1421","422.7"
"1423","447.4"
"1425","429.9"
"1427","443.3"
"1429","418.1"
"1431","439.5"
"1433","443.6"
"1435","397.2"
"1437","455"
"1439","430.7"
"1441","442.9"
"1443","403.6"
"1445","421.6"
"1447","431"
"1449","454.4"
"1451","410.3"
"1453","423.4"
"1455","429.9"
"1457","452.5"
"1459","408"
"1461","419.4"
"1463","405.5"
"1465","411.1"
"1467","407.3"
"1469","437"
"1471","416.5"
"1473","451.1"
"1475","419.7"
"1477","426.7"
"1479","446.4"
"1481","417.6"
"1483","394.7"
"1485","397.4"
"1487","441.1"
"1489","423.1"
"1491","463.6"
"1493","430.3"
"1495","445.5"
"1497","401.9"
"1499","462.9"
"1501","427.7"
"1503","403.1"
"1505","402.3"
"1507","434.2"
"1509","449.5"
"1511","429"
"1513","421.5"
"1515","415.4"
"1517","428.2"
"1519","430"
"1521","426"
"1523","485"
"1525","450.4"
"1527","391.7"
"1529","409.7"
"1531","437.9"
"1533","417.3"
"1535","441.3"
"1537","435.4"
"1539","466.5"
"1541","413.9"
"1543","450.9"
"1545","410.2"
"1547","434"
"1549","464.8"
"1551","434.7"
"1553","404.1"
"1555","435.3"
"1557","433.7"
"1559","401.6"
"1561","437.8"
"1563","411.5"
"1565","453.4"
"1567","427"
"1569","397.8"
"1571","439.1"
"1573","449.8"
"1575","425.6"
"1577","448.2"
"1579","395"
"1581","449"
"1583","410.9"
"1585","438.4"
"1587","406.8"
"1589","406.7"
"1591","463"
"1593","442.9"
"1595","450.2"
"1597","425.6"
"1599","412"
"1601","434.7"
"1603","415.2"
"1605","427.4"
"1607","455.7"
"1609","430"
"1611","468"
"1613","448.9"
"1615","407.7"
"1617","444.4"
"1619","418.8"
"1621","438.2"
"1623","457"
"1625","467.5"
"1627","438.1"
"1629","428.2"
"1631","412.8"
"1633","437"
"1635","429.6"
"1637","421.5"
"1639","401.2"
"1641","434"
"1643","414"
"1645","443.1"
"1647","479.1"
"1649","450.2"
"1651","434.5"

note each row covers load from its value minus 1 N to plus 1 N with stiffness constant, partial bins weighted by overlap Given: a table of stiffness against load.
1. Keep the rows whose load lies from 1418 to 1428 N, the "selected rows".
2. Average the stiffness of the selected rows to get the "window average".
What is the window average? 441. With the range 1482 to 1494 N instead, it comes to 425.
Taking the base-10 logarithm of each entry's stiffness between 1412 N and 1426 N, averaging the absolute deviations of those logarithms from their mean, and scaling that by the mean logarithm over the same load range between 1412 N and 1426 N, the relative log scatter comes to 0.0044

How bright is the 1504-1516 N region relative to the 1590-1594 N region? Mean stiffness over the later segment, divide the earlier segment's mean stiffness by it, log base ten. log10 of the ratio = -0.027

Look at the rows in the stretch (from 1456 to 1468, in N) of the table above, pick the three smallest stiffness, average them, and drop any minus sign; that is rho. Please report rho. 407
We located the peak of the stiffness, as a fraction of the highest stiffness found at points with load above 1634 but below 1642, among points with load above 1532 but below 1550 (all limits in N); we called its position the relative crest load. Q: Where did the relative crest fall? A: 1539 N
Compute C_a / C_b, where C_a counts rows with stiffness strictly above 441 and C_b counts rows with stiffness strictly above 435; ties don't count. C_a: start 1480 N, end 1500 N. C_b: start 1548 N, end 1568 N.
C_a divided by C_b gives 1.0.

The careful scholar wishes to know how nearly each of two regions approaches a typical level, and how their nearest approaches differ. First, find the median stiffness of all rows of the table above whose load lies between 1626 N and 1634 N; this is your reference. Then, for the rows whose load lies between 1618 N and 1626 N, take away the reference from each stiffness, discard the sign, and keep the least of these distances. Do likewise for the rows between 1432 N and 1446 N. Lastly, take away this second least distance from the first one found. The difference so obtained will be 4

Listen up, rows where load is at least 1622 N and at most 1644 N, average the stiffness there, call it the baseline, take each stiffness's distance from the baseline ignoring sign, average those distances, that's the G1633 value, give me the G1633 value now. 14.3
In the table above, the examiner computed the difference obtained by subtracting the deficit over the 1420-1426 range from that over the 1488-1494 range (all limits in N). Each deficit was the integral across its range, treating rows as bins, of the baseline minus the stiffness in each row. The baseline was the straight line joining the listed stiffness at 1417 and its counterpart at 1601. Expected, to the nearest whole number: -30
